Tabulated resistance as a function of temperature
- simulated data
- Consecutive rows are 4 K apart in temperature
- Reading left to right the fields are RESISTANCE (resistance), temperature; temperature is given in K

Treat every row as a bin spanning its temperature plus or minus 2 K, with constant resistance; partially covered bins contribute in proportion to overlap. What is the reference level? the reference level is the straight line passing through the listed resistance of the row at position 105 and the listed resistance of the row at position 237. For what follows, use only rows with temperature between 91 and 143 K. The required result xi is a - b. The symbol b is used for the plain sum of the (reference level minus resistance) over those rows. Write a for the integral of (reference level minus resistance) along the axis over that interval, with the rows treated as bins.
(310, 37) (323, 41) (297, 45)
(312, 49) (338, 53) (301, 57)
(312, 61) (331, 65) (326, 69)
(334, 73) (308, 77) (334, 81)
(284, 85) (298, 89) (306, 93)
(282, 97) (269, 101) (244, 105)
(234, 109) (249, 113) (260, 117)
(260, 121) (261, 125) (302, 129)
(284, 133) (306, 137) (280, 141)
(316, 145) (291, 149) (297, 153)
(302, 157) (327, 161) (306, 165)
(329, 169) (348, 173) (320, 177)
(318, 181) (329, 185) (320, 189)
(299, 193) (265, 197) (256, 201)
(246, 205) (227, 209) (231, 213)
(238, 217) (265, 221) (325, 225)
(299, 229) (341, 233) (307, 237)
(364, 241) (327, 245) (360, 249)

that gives -872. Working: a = -1162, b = -291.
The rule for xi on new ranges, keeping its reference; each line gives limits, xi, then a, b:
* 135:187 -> -1649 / -2198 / -550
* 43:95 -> -3397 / -4529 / -1132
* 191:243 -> 612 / 816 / 204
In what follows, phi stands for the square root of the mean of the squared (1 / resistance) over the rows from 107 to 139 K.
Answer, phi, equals 0.0038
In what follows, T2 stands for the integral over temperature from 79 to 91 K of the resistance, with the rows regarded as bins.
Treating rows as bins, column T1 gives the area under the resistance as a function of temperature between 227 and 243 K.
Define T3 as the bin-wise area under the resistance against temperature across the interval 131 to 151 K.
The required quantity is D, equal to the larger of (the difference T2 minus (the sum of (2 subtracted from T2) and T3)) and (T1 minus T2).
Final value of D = 1580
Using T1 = 5244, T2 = 3664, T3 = 5908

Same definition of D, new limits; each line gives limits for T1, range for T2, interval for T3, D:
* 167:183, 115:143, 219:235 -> -2552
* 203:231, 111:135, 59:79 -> 860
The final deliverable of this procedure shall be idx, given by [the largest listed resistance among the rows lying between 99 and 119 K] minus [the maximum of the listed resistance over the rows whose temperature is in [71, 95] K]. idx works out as -65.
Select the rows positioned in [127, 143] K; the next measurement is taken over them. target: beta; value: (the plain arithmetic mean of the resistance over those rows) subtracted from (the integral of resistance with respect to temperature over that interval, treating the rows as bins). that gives 4395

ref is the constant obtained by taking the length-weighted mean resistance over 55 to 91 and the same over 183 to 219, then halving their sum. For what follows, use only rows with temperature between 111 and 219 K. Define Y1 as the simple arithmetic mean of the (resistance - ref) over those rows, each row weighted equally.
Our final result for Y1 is -3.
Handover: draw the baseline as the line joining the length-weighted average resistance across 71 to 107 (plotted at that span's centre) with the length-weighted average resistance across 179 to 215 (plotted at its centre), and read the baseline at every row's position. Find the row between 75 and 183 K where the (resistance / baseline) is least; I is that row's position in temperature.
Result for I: 109 K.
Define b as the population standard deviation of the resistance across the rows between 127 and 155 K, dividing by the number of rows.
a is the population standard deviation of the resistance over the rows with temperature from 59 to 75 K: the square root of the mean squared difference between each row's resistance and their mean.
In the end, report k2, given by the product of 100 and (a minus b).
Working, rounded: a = 8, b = 12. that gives -327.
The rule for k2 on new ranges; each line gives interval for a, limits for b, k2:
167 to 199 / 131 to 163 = 828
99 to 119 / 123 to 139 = -556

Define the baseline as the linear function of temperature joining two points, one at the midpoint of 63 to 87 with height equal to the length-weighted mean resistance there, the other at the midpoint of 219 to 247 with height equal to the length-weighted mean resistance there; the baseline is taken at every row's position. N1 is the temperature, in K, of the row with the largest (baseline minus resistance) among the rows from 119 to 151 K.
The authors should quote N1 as 121 K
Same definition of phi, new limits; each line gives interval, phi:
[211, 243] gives 0.0035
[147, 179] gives 0.0032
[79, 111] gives 0.0036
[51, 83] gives 0.0031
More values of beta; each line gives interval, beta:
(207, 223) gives 3604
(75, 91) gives 4590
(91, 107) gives 4129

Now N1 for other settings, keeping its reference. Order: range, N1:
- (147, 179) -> 149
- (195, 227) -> 209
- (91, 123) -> 109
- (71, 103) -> 101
